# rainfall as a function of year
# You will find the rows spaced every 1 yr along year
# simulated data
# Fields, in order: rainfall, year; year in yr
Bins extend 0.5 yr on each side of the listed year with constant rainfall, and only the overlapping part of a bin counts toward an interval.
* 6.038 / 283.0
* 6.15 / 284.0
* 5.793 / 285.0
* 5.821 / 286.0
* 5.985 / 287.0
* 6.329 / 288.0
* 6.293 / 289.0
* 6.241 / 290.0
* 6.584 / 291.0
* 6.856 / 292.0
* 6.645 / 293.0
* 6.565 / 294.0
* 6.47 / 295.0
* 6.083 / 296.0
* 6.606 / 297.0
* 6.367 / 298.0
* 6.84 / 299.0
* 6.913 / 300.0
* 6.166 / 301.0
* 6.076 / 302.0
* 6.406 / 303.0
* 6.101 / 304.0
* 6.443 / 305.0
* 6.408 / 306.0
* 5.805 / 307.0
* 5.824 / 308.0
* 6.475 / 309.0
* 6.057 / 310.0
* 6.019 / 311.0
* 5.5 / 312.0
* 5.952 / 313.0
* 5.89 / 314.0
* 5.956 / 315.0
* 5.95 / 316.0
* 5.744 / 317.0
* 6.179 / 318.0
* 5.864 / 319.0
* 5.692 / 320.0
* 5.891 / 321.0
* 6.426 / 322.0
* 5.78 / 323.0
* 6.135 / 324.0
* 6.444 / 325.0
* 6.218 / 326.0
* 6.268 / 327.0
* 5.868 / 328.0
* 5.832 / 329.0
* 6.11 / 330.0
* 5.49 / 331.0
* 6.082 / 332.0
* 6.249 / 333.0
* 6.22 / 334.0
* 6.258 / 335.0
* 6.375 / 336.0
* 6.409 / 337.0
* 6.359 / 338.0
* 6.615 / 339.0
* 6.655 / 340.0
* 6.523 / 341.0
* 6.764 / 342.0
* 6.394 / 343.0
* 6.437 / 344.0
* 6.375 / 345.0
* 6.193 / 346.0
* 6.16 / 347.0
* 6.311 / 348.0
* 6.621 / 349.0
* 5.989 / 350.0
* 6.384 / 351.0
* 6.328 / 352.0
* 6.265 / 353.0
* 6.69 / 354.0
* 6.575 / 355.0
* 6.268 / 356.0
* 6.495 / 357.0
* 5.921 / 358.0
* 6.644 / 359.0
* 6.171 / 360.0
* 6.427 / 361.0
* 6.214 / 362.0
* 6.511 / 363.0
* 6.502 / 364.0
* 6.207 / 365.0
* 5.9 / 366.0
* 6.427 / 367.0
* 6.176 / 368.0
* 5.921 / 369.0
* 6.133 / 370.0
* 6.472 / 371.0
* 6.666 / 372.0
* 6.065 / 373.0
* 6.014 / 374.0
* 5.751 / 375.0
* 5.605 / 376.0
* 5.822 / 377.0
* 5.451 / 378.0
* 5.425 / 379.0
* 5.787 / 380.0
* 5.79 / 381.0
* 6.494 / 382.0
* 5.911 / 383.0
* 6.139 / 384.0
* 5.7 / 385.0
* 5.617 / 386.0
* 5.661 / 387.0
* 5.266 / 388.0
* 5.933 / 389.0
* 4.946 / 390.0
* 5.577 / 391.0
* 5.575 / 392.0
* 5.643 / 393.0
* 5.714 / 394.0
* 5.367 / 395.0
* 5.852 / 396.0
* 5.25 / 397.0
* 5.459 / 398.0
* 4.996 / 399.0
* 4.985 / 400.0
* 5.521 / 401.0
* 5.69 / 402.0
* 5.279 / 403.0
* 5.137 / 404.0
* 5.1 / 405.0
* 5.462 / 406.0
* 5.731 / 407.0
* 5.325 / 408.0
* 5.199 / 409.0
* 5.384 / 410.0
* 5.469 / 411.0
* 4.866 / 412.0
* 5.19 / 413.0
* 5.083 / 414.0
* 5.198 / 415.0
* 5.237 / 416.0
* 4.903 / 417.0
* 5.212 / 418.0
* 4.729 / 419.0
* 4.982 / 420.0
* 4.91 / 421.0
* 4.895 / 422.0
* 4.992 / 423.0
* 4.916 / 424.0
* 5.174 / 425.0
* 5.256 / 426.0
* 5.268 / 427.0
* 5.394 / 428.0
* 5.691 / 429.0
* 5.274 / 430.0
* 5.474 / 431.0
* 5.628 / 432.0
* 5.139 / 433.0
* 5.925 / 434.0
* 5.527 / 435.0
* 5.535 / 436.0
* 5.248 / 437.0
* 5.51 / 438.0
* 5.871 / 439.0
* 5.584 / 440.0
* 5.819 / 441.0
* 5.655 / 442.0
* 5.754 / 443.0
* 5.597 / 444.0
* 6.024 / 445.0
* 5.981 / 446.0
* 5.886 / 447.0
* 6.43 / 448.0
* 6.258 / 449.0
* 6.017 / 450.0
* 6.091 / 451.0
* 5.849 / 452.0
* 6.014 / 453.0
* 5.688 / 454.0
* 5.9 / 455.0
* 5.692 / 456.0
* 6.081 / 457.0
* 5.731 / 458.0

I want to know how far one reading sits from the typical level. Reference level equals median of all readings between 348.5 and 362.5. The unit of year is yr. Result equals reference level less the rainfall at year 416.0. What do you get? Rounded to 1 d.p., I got 1.1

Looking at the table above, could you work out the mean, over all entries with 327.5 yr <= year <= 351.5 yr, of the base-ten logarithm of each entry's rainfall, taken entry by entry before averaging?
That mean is 0.797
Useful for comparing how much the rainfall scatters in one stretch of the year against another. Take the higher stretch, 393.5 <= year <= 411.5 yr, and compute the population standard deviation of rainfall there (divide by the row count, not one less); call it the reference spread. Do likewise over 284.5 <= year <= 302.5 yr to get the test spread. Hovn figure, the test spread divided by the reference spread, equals 1.3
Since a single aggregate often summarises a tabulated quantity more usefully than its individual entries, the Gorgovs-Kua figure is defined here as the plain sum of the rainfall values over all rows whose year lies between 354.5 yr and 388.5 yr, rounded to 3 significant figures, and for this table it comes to 206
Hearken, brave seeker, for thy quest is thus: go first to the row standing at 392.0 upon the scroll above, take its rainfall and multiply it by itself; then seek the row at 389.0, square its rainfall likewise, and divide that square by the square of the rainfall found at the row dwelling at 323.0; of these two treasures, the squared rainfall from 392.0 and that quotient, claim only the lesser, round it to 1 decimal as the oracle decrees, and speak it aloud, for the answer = 1.1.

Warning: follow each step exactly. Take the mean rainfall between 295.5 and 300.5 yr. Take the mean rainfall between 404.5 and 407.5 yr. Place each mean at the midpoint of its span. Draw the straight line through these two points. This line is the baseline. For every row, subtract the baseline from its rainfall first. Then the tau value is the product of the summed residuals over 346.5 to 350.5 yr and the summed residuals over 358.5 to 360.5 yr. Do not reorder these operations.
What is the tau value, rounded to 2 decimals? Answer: 0.93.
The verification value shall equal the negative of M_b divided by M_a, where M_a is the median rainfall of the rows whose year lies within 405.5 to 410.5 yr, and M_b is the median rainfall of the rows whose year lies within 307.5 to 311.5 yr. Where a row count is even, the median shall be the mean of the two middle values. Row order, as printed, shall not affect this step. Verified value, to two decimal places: -1.12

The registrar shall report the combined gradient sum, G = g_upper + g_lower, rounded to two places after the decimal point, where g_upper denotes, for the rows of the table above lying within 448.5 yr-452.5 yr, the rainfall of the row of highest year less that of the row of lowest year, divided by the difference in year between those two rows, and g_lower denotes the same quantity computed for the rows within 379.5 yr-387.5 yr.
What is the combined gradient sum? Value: -0.15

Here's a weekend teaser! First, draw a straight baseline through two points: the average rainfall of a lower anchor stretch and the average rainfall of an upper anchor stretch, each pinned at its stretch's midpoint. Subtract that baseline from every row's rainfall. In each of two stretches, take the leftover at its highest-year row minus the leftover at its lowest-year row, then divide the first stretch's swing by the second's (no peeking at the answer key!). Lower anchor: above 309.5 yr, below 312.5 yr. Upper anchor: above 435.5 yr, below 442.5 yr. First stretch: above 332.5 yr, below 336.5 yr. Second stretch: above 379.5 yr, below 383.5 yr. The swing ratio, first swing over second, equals 1.0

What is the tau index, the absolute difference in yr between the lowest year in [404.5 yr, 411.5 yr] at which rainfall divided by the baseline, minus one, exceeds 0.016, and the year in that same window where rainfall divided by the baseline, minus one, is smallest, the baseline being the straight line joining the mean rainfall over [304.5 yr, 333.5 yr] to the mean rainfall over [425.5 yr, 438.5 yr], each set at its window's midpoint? 2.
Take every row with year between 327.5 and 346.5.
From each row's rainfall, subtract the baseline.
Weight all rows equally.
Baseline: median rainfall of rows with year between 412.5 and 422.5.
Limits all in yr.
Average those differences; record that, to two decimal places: 1.24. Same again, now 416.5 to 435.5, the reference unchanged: 0.19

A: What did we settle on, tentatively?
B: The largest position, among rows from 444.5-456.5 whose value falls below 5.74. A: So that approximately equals 456.0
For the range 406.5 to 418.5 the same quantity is 418.0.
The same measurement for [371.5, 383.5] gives 379.0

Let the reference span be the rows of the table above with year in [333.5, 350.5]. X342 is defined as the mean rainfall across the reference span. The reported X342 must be 6.39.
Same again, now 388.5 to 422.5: 5.29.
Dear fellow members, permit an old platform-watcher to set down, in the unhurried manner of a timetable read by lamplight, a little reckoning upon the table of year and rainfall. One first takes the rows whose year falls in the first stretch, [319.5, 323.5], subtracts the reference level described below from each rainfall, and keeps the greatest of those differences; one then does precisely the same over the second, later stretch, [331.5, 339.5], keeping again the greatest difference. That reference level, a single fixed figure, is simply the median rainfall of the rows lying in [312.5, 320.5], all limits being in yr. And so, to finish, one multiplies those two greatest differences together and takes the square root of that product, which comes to 0.59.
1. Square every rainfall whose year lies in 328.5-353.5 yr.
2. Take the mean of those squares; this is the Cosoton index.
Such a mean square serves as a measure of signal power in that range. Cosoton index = 40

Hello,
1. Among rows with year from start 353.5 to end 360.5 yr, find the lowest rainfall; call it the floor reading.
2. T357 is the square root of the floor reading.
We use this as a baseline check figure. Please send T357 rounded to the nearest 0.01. 2.43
